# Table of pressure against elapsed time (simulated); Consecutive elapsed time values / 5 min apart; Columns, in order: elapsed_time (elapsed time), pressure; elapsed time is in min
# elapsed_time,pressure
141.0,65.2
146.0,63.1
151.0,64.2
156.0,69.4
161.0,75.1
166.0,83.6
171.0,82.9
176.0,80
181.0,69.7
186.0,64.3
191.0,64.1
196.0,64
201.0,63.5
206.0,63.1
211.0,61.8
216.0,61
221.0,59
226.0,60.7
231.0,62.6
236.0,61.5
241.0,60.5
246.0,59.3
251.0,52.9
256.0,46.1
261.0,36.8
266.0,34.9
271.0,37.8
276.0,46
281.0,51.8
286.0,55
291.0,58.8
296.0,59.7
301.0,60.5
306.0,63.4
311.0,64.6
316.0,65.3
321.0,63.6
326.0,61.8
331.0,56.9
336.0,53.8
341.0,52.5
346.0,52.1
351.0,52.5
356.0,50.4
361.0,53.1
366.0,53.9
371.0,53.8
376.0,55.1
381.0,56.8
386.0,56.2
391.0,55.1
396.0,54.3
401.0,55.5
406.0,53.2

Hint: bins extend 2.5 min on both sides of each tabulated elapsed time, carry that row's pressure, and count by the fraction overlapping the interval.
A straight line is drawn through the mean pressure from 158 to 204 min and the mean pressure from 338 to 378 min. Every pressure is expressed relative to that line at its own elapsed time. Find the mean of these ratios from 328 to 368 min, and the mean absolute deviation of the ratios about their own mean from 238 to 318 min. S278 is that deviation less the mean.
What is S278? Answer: -0.83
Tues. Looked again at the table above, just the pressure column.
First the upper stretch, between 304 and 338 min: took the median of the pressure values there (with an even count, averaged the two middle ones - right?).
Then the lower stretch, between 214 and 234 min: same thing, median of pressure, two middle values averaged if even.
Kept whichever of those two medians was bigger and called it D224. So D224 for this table 63.4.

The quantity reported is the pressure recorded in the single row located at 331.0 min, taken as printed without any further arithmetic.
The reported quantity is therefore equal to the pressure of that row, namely 56.9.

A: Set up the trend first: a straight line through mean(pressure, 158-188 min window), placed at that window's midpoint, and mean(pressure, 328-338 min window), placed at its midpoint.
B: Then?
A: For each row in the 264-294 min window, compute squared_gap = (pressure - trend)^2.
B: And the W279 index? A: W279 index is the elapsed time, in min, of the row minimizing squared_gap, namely 291.0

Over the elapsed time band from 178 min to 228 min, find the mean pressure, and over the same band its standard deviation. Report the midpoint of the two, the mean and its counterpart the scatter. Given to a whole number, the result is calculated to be 33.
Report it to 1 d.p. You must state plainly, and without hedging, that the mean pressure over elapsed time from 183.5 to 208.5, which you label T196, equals 63.8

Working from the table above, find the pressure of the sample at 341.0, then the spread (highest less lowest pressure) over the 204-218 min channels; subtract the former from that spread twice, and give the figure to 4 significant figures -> -102.9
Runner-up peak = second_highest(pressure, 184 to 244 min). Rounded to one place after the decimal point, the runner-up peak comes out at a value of 64.1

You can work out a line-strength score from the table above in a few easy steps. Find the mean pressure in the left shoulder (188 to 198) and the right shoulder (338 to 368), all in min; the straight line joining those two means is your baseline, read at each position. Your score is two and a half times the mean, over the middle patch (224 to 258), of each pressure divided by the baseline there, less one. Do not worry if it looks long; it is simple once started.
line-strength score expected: -0.12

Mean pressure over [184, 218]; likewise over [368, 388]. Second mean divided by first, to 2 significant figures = 0.88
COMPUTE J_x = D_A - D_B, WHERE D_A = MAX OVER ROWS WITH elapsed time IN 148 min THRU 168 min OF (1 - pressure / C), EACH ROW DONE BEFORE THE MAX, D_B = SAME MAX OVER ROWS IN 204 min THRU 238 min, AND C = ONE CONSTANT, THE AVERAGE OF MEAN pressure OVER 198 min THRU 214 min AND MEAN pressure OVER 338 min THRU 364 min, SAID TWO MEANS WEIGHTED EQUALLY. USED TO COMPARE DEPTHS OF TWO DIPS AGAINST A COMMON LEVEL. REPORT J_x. -0.09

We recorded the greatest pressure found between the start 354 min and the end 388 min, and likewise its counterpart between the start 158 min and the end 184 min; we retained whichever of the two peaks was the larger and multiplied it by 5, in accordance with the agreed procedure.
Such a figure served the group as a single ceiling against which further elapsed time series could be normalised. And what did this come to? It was 418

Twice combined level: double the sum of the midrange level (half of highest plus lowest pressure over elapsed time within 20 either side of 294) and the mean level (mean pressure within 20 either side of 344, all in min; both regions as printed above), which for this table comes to 219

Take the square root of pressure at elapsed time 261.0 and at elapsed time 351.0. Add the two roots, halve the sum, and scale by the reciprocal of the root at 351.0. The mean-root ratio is 0.92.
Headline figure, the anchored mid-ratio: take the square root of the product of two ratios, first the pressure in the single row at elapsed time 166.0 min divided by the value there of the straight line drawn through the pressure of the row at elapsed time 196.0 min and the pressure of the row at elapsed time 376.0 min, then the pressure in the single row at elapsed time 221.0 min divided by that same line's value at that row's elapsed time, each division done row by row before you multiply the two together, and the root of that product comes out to 1.10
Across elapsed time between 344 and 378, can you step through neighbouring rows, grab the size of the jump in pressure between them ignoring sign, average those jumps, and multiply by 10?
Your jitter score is 12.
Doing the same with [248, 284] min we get 58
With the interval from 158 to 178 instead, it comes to 40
